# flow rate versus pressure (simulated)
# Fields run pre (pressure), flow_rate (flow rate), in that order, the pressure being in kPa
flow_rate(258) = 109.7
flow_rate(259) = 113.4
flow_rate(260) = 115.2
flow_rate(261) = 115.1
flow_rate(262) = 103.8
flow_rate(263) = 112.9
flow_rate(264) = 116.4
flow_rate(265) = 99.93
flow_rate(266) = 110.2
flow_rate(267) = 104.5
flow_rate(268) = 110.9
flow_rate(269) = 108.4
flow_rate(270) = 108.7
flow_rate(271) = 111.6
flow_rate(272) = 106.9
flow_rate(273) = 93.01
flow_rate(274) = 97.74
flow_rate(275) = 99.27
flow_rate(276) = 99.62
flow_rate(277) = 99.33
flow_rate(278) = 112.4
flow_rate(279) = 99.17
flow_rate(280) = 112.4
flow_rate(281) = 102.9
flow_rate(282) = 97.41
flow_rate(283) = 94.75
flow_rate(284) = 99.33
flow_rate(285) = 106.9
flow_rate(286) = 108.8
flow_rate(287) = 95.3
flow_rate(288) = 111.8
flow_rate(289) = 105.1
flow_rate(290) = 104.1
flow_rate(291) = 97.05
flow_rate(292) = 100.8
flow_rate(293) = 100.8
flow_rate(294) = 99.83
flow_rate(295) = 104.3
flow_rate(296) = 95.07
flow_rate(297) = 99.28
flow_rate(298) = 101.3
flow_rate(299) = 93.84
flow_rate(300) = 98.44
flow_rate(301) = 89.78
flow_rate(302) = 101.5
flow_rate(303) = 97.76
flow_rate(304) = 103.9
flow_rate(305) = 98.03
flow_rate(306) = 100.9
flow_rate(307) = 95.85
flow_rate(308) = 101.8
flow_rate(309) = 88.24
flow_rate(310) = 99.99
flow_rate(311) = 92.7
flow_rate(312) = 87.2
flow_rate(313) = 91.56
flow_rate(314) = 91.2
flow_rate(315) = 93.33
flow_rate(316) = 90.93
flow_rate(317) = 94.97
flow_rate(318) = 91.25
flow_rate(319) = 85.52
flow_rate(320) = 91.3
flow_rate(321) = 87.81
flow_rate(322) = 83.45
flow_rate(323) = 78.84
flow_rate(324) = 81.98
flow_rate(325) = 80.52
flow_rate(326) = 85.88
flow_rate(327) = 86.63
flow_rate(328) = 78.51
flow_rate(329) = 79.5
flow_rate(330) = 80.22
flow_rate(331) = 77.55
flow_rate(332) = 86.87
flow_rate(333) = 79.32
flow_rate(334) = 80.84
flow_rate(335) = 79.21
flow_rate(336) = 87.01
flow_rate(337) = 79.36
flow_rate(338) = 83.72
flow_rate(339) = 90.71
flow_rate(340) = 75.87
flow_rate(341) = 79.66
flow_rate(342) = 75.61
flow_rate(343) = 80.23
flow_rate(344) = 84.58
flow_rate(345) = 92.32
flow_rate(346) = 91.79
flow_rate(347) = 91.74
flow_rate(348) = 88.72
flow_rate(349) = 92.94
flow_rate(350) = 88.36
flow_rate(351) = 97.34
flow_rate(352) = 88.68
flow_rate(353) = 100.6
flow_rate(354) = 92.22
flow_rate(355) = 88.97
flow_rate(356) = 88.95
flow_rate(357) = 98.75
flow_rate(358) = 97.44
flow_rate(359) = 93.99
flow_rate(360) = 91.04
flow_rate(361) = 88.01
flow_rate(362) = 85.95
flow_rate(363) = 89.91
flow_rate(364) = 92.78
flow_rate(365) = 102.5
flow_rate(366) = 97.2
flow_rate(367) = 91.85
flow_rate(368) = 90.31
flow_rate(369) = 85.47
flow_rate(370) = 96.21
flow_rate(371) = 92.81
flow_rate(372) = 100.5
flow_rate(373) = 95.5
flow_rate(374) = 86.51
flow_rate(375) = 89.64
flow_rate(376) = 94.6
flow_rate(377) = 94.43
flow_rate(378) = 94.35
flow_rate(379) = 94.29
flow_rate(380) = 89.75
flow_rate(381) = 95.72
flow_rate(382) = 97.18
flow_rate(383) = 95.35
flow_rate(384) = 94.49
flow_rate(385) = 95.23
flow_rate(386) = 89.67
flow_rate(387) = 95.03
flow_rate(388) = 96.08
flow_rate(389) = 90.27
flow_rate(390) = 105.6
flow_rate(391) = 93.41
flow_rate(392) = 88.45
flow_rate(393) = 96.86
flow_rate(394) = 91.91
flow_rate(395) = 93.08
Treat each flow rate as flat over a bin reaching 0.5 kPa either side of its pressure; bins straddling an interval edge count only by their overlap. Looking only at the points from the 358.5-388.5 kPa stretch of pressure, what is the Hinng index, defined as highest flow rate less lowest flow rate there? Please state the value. 17.0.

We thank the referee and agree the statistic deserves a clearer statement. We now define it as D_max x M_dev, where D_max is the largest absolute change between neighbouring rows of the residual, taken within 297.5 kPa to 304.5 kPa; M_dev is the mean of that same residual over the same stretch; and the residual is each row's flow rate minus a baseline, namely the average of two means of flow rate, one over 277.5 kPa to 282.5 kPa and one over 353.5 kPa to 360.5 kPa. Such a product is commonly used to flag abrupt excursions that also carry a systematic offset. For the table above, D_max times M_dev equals -10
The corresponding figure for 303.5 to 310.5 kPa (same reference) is -8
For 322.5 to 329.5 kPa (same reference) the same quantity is -140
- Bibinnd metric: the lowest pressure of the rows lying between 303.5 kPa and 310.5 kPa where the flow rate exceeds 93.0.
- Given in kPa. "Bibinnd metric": 304 kPa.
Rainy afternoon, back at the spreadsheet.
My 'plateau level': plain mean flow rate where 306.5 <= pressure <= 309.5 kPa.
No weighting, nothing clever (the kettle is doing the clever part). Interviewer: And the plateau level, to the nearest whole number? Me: 95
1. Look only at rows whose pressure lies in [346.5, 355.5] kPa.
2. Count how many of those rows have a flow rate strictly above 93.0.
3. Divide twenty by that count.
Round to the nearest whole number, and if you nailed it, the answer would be 10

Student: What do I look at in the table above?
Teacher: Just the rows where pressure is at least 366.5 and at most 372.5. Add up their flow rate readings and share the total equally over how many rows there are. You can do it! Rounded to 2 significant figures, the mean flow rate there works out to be 93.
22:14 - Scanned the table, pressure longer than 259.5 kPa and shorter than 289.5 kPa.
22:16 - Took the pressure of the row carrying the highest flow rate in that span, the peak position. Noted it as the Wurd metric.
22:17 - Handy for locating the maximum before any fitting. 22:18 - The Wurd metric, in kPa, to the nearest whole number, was 264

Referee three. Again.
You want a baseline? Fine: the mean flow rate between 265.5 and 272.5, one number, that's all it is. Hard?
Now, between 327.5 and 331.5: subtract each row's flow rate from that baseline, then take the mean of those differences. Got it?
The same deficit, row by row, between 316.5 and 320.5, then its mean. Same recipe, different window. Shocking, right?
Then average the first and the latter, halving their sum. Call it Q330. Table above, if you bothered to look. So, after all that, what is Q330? 24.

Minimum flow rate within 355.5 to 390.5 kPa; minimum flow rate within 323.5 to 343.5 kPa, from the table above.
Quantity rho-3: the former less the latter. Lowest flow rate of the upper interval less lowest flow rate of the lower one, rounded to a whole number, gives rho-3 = 10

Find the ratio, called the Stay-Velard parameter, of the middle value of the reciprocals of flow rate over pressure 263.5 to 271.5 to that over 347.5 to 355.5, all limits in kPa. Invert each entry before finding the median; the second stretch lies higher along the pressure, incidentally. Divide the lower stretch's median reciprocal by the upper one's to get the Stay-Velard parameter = 0.828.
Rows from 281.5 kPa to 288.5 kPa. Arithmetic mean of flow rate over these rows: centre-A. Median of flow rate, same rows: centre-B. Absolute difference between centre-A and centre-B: 2.7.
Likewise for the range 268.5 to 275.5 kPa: 3.2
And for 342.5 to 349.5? 2.8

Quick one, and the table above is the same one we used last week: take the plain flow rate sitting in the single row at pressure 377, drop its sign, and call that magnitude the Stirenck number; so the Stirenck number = 94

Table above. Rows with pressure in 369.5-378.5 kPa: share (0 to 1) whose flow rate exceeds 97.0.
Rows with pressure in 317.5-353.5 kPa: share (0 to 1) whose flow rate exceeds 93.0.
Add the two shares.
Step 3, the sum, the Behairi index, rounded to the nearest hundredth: 0.17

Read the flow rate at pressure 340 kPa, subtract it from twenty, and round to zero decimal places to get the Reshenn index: -56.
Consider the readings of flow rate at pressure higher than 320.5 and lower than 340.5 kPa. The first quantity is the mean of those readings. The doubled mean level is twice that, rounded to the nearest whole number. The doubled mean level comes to 164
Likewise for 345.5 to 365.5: 185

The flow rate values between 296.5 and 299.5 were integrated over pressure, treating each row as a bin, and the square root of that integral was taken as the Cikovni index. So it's 17.2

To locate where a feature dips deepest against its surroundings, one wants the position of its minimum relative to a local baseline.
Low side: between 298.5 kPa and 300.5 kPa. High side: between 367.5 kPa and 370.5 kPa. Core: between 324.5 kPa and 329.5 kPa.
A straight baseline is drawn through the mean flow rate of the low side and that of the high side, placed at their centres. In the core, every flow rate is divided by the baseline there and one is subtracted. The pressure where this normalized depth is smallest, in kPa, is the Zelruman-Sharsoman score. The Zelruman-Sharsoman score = 328 kPa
